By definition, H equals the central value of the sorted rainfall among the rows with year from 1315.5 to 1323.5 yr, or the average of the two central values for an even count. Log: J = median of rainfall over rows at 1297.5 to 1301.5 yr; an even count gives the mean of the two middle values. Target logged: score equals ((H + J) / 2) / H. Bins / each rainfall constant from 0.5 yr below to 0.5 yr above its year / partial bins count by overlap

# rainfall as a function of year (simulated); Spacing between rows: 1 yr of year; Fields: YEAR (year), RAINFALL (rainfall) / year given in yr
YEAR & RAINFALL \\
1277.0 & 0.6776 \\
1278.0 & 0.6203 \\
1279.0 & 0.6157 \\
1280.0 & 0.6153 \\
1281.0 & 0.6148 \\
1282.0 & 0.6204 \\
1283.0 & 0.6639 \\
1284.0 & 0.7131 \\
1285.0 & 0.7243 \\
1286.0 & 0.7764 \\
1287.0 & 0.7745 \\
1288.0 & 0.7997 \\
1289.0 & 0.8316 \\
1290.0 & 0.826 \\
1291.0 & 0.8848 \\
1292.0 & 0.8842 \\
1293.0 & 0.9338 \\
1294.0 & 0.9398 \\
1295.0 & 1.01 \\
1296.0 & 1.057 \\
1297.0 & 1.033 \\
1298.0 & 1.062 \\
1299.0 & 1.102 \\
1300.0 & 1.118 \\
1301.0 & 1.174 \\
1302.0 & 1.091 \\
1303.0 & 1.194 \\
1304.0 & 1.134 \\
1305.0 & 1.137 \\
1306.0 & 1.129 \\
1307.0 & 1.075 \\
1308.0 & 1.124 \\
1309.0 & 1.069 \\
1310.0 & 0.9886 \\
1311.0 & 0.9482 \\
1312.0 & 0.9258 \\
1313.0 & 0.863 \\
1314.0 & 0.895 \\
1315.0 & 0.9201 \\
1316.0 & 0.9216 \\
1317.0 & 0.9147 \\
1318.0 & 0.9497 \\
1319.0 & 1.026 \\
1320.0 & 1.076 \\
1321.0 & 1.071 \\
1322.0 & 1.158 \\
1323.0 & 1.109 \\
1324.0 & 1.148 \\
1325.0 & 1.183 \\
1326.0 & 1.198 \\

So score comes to 1.03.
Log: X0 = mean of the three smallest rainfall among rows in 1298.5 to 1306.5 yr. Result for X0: 1.10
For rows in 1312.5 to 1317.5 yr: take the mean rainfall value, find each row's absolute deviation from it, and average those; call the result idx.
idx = 0.019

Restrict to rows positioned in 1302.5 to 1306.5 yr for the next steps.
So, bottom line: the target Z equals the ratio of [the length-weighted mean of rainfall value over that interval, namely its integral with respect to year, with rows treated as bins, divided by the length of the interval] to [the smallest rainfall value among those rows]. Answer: 1.02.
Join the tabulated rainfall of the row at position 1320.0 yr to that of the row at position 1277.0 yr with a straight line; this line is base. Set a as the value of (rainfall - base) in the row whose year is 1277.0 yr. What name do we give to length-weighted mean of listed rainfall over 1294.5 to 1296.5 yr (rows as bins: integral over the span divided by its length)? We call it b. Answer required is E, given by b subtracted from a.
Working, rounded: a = 0.000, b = 1.03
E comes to -1.03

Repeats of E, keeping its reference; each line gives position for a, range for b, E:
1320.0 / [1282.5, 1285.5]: -0.70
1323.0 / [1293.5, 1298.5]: -1.02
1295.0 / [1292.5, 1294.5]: -0.77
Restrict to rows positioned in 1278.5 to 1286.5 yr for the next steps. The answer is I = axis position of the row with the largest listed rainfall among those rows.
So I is 1286.0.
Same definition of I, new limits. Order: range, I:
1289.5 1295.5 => 1295.0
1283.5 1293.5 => 1293.0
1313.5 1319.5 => 1319.0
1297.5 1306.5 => 1303.0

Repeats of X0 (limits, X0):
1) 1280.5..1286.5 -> 0.63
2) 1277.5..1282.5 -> 0.62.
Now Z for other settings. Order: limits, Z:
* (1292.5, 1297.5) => 1.07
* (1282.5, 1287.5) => 1.10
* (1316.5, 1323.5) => 1.14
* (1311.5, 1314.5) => 1.04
